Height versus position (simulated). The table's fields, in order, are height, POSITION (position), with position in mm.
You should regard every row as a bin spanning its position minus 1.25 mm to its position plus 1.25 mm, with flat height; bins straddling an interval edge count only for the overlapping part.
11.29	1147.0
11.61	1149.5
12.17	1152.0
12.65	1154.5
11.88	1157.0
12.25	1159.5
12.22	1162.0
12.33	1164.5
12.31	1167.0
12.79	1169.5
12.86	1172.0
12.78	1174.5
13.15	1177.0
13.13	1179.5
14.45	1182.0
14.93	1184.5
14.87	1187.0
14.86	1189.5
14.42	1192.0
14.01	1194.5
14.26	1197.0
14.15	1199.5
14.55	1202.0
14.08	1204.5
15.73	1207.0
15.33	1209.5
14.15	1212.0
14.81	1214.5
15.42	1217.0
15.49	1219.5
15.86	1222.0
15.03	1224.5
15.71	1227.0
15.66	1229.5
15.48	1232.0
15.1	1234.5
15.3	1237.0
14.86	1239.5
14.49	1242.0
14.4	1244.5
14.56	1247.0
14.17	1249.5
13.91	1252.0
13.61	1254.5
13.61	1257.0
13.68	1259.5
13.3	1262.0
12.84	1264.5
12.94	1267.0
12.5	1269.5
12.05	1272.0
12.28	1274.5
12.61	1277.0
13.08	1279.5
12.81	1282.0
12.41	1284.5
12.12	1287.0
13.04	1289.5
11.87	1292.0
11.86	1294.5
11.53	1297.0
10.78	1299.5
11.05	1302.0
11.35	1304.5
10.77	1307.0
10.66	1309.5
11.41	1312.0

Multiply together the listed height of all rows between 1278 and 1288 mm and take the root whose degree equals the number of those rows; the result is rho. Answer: 12.6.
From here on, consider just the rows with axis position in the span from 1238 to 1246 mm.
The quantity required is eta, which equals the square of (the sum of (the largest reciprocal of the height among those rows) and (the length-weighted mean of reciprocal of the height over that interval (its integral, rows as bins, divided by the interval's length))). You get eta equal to 0.019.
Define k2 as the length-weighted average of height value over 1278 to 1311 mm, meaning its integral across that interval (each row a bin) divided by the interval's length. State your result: 11.8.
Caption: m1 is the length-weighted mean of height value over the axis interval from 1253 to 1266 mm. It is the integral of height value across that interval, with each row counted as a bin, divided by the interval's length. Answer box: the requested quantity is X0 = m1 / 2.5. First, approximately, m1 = 13.4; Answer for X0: 5.4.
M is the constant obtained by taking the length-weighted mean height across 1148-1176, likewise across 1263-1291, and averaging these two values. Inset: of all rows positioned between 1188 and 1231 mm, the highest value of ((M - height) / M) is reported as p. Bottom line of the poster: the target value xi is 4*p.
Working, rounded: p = -0.12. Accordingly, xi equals -0.49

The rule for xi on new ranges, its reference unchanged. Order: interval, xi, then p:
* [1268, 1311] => 0.58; 0.15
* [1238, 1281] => 0.14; 0.03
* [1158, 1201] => 0.08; 0.02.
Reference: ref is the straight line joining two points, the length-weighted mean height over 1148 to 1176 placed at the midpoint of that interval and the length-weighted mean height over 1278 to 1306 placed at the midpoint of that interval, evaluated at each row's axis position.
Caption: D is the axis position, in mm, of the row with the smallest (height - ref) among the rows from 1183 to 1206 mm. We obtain 1194.5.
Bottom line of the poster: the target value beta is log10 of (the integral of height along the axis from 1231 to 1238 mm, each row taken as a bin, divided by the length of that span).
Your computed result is 1.18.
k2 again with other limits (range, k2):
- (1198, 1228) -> 15.0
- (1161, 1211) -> 13.9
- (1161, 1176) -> 12.6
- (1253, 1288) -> 12.9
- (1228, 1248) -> 15.0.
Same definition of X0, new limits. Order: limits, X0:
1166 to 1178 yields 5.1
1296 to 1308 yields 4.4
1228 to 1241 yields 6.1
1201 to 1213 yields 5.9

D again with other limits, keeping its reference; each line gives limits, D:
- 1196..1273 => 1272.0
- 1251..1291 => 1272.0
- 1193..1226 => 1194.5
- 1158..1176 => 1162.0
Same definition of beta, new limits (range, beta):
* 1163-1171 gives 1.10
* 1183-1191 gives 1.17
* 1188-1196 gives 1.16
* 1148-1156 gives 1.08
